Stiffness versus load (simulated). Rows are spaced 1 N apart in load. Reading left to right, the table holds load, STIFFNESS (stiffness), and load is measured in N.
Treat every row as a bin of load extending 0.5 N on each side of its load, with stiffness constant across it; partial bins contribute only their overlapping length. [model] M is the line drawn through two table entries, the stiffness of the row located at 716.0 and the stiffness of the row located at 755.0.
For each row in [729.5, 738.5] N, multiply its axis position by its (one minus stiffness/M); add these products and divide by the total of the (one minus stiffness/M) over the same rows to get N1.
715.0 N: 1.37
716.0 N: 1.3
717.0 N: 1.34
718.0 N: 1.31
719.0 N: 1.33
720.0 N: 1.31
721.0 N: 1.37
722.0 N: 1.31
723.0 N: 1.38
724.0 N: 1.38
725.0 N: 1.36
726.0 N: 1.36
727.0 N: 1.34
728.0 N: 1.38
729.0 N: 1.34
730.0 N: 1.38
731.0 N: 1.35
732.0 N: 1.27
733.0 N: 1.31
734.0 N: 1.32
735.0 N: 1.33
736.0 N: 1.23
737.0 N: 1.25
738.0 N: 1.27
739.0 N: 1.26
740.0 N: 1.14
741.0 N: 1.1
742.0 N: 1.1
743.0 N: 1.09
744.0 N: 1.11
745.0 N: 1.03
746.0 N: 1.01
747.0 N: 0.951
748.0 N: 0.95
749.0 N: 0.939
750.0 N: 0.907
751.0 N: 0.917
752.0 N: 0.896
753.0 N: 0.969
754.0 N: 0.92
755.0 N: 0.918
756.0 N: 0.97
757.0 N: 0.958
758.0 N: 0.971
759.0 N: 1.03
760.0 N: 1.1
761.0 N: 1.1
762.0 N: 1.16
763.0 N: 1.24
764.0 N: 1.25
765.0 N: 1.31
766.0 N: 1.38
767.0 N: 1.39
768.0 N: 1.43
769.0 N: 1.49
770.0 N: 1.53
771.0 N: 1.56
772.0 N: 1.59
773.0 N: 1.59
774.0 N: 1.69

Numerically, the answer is 733.9 N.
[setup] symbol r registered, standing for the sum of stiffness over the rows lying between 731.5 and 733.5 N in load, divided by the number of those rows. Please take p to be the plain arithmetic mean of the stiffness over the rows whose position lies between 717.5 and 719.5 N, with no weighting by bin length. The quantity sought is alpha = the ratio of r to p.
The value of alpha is 0.98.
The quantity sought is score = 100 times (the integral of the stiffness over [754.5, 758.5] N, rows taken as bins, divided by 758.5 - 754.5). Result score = 95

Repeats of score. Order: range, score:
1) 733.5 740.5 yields 126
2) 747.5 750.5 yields 93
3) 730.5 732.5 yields 131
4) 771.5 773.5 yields 159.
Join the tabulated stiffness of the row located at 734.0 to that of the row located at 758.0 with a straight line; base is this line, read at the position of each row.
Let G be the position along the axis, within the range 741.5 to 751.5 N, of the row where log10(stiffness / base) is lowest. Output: 750.0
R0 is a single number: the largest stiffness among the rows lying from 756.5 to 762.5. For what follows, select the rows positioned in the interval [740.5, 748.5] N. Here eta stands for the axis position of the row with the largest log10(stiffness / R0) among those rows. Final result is 744.0 N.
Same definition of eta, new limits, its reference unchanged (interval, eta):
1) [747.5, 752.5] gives 748.0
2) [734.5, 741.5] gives 735.0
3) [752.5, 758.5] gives 758.0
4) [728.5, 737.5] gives 730.0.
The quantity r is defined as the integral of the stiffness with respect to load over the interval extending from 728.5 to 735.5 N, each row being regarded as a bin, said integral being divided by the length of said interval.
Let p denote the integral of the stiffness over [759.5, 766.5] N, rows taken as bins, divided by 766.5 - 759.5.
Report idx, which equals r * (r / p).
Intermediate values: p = 1.2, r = 1.3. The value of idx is 1.4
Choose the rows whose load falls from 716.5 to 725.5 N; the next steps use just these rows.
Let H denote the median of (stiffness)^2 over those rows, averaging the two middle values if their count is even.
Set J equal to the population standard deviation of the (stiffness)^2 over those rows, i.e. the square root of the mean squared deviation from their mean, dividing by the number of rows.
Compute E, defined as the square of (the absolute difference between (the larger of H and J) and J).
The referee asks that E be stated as 3.0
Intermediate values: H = 1.8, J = 0.076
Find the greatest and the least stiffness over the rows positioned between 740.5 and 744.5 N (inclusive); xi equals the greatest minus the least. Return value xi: 0.020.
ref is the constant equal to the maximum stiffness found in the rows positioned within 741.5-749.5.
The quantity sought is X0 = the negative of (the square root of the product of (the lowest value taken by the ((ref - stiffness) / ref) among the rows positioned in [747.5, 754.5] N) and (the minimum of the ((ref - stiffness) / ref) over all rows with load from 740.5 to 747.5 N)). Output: 0.00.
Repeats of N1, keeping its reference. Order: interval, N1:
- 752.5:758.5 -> 756.7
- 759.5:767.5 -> 764.3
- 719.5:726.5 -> 723.6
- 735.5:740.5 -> 737.9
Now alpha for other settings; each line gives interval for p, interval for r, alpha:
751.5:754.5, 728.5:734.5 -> 1.43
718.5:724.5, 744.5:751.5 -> 0.71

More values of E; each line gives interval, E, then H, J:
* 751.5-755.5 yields 0.6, 0.8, 0.050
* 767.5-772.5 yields 4.7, 2.3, 0.169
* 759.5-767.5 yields 1.6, 1.6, 0.267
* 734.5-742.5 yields 1.8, 1.5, 0.193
